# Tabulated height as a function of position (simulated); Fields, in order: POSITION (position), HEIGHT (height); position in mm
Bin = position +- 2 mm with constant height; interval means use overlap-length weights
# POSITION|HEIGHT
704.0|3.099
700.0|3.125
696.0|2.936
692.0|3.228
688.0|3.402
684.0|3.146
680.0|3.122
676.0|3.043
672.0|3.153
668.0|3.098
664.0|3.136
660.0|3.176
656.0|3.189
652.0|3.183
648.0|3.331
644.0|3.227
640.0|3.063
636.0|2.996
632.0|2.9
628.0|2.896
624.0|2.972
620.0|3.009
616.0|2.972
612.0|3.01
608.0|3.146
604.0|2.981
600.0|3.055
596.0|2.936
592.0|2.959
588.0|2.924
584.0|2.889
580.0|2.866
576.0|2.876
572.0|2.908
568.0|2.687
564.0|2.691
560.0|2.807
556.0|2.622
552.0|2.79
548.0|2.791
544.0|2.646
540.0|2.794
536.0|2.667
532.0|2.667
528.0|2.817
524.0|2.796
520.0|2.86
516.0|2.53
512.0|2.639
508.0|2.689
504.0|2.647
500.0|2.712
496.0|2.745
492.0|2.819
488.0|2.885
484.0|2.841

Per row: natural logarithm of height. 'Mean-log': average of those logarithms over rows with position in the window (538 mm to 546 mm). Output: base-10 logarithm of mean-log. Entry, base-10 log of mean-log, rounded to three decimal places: 0.000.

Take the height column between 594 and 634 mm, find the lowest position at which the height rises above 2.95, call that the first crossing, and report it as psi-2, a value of 600.0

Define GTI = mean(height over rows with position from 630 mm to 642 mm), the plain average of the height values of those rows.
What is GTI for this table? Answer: 2.99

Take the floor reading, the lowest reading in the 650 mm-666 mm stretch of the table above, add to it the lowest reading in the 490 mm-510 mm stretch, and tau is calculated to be 5.78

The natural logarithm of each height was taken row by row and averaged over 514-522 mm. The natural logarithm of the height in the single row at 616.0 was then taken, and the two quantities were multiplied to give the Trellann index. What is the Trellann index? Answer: 1.08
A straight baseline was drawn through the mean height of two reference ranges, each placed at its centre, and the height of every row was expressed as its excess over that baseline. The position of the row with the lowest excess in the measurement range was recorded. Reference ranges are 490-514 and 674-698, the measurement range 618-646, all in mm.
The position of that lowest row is 632.0 mm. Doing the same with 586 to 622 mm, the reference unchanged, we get 616.0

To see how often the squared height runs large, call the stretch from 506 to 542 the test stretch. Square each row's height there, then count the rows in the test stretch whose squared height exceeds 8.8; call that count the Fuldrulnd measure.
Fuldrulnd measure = 0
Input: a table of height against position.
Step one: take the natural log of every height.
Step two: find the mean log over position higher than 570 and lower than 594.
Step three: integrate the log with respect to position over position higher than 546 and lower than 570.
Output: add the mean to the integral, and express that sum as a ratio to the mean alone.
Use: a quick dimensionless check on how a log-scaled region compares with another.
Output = 23.6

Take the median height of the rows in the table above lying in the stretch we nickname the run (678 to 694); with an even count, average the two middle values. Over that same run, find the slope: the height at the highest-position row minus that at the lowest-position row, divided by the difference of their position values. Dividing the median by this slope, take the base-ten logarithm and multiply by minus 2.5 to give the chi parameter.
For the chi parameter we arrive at -6.39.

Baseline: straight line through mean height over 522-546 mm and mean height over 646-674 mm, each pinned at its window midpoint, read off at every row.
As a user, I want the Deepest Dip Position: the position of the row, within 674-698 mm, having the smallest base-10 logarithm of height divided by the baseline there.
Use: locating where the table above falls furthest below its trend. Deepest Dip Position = 696.0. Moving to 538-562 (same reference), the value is 556.0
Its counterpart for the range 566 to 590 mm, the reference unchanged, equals 568.0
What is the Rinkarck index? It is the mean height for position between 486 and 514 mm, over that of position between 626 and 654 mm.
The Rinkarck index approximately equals 0.89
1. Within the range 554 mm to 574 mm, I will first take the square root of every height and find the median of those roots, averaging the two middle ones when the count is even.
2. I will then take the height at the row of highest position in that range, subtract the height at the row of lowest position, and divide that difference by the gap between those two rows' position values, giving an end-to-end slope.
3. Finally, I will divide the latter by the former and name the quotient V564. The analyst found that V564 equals 0.011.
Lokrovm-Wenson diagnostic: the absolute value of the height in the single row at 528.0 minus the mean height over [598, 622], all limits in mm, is 0.21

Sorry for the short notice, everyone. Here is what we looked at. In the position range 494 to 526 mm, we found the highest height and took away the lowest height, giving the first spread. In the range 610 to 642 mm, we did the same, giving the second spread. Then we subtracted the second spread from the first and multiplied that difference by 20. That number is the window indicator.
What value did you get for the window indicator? 3.3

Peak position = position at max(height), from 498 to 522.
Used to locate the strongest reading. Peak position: 520.0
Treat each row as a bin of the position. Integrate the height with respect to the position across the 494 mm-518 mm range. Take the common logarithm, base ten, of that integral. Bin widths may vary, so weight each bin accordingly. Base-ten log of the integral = 1.81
